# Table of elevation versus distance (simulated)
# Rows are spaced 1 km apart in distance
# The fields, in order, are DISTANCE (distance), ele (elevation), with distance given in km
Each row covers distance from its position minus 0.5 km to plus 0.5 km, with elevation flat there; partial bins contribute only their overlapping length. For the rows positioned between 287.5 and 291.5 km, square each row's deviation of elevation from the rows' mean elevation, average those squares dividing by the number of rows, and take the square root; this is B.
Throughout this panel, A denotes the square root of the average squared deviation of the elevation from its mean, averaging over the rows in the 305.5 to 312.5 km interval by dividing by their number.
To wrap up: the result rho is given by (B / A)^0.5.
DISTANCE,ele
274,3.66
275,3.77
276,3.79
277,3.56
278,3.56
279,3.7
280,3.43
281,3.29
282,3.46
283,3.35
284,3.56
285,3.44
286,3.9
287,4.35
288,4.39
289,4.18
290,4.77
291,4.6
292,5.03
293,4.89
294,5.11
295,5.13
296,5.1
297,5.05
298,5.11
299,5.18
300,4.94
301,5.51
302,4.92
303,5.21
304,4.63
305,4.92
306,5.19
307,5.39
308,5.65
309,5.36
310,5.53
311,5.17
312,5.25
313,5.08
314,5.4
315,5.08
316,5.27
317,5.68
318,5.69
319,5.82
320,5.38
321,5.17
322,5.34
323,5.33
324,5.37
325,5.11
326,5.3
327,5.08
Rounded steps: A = 0.17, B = 0.22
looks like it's 1.16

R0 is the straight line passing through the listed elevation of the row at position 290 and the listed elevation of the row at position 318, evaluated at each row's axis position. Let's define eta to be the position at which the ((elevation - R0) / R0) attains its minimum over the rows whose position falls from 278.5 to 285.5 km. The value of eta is 281 km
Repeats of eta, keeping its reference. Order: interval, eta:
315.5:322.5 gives 321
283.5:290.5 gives 285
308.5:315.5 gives 315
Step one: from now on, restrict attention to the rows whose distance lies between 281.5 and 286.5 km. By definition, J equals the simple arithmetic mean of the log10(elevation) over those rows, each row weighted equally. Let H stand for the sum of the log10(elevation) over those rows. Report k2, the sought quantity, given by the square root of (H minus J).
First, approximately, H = 2.74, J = 0.549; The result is 1.48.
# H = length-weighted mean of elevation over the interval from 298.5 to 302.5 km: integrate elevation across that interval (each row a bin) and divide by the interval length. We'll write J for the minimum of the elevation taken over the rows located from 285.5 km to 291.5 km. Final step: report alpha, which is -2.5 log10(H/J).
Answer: -0.30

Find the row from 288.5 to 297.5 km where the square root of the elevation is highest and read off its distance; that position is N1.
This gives 295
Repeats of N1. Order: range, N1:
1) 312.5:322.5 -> 319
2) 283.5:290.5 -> 290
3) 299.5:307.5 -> 301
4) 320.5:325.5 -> 324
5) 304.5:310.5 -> 308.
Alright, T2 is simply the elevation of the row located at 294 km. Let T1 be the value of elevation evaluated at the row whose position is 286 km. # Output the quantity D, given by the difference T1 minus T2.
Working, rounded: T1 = 3.9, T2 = 5.11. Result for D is -1.2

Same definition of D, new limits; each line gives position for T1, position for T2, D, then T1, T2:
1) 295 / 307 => -0.3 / 5.13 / 5.39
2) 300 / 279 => 1.2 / 4.94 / 3.7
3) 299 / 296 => 0.1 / 5.18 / 5.1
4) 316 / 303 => 0.1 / 5.27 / 5.21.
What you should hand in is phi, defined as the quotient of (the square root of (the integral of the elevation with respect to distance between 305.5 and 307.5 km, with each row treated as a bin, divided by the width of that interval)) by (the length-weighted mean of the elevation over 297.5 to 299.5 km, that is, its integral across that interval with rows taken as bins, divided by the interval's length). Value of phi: 0.45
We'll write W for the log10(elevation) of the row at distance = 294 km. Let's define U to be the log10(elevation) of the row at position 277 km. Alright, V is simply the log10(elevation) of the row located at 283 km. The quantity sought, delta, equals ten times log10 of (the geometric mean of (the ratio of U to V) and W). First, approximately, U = 0.551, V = 0.53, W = 0.71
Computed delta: -0.64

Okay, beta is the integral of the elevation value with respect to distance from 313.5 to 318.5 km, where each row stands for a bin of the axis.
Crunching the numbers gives 27.1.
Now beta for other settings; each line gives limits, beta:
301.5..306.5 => 24.9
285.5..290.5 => 21.6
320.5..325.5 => 26.3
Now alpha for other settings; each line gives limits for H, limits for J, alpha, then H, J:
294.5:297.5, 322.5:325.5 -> 0.00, 5.1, 5.11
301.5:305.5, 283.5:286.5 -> -0.39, 4.9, 3.44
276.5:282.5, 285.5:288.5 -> 0.12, 3.5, 3.9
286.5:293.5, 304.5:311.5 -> 0.07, 4.6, 4.92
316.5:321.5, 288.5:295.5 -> -0.31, 5.5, 4.18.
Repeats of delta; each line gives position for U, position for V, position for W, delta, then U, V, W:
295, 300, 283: -1.35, 0.710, 0.69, 0.53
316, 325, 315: -0.72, 0.722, 0.71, 0.71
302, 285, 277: -0.74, 0.692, 0.54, 0.55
